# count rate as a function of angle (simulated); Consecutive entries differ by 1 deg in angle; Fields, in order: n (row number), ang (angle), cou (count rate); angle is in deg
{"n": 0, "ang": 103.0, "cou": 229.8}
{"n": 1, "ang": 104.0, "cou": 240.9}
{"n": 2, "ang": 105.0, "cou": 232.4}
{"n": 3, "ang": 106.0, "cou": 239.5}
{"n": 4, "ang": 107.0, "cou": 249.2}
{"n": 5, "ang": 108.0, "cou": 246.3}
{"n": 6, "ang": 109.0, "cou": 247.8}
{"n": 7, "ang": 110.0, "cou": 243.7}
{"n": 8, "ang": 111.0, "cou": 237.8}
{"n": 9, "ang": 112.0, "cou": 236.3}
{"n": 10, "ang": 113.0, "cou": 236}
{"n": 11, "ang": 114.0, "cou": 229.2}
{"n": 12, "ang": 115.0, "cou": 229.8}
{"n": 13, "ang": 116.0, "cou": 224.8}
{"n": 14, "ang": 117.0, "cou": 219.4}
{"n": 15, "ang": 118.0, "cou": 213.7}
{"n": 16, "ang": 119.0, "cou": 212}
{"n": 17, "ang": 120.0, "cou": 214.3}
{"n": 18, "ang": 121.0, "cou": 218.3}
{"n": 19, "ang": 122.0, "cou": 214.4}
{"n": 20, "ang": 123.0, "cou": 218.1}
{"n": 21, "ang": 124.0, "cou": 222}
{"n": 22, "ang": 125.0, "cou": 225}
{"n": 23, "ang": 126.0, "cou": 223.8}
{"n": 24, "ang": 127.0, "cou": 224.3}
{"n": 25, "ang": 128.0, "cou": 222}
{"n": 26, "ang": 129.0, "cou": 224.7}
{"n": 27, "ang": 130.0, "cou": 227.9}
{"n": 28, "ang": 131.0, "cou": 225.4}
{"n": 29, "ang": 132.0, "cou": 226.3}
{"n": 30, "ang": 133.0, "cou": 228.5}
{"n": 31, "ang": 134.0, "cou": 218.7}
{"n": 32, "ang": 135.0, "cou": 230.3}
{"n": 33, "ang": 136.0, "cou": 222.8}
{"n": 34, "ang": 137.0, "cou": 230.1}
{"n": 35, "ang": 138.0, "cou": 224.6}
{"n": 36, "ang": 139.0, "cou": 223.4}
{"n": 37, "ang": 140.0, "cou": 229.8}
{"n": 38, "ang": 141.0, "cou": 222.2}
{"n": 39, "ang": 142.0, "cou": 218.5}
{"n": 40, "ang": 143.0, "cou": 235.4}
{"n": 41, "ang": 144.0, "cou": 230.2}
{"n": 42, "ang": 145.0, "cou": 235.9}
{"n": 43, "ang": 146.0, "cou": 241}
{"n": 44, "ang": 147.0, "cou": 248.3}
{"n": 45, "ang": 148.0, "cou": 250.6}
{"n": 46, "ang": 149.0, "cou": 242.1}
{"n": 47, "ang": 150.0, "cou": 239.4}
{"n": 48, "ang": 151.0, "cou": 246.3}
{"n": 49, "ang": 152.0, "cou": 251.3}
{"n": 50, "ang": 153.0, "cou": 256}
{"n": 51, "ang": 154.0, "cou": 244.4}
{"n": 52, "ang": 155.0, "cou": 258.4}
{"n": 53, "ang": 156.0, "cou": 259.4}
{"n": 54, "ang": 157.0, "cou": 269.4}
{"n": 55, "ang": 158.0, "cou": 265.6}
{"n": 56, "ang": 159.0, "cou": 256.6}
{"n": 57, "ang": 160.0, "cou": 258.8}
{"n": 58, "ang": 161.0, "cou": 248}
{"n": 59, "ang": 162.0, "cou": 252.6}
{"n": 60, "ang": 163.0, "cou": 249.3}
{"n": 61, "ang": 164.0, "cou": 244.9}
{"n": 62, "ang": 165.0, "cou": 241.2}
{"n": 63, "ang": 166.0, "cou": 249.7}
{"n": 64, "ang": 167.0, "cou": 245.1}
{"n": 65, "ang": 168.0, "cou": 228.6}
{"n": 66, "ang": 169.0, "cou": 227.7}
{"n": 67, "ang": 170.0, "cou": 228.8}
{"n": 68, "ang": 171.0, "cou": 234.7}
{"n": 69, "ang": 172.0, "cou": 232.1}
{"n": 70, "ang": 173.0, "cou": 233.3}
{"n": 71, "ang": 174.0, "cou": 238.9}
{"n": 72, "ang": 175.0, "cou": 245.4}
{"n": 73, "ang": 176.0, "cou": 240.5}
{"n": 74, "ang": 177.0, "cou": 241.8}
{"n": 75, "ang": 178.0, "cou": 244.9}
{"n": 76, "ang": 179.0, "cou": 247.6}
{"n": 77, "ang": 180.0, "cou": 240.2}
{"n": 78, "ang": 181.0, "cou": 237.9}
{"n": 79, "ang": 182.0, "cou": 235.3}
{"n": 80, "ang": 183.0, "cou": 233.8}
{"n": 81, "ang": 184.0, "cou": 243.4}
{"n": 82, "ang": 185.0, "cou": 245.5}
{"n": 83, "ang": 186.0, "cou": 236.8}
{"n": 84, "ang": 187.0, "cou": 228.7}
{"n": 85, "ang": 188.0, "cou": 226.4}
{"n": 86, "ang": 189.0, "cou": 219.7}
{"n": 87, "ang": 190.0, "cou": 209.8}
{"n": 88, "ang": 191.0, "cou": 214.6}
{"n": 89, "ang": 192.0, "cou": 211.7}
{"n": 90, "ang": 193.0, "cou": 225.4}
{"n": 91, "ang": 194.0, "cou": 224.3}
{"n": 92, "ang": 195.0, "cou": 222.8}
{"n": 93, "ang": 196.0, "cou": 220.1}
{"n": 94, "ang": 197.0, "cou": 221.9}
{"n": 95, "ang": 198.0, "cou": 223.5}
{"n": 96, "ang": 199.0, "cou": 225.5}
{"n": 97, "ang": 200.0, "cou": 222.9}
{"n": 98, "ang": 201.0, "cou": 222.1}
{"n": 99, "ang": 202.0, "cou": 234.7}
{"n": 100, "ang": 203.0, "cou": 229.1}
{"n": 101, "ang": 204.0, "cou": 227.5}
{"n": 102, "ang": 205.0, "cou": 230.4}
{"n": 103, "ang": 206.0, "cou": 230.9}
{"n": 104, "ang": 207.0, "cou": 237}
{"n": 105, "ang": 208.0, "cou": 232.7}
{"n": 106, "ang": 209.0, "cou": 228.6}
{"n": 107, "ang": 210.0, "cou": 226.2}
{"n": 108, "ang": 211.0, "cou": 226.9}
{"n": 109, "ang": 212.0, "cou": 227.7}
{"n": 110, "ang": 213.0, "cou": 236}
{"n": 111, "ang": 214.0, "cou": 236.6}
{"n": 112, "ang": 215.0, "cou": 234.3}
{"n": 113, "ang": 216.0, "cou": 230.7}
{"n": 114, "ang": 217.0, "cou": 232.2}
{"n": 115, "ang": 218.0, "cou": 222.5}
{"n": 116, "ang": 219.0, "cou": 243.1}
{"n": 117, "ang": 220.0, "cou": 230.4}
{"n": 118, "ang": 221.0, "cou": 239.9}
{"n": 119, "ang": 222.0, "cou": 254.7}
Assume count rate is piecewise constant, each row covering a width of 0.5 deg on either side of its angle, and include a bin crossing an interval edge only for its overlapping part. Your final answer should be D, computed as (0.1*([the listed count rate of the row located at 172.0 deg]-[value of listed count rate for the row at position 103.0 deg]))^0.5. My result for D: 0.5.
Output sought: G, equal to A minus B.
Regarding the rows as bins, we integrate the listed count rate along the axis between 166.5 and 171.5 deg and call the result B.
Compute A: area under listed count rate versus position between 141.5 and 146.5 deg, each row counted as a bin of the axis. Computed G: -4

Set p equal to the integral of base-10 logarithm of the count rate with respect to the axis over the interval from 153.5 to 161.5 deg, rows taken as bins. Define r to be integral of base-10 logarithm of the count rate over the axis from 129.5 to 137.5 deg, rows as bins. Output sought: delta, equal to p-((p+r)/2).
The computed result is 0.22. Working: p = 19.3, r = 18.8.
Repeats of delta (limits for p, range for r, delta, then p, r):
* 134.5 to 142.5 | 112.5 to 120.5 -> 0.02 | 18.8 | 18.8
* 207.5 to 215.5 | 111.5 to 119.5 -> 0.05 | 18.9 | 18.8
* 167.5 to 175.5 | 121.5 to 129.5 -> 0.09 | 18.9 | 18.8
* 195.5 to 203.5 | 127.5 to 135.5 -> 0.00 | 18.8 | 18.8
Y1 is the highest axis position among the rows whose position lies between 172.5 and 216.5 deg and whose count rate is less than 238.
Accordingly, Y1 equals 216.0 deg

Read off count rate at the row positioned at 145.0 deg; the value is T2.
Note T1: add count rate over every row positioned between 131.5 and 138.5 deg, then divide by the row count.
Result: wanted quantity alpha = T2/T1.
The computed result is 1.04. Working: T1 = 226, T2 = 235.9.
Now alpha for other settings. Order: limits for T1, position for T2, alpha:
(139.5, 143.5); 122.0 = 0.95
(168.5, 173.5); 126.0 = 0.97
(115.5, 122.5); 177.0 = 1.12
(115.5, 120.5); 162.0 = 1.16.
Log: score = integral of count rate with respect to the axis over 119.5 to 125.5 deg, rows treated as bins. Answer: 1312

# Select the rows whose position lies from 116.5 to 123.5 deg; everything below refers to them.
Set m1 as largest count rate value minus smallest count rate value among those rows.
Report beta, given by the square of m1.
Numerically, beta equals 55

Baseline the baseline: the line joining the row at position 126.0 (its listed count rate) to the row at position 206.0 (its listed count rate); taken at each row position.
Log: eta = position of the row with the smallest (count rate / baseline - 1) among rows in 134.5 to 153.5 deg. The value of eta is 142.0 deg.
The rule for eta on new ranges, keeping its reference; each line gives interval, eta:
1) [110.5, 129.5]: 119.0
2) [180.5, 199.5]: 190.0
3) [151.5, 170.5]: 169.0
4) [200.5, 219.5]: 218.0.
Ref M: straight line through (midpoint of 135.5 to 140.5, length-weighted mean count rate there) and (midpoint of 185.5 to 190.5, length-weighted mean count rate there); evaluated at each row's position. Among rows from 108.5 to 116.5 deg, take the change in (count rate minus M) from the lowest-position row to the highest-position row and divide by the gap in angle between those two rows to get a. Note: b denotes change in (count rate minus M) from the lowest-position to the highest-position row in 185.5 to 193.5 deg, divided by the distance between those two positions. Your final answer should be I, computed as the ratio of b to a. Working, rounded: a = -3.2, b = -1.6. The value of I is 0.5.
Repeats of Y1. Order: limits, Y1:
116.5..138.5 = 138.0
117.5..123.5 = 123.0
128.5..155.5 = 145.0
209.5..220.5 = 220.0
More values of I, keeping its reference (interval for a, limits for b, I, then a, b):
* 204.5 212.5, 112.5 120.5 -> 8.8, -0.3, -3.1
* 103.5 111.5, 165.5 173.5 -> 5.7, -0.4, -2.3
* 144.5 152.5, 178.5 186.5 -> -0.7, 2.2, -1.5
